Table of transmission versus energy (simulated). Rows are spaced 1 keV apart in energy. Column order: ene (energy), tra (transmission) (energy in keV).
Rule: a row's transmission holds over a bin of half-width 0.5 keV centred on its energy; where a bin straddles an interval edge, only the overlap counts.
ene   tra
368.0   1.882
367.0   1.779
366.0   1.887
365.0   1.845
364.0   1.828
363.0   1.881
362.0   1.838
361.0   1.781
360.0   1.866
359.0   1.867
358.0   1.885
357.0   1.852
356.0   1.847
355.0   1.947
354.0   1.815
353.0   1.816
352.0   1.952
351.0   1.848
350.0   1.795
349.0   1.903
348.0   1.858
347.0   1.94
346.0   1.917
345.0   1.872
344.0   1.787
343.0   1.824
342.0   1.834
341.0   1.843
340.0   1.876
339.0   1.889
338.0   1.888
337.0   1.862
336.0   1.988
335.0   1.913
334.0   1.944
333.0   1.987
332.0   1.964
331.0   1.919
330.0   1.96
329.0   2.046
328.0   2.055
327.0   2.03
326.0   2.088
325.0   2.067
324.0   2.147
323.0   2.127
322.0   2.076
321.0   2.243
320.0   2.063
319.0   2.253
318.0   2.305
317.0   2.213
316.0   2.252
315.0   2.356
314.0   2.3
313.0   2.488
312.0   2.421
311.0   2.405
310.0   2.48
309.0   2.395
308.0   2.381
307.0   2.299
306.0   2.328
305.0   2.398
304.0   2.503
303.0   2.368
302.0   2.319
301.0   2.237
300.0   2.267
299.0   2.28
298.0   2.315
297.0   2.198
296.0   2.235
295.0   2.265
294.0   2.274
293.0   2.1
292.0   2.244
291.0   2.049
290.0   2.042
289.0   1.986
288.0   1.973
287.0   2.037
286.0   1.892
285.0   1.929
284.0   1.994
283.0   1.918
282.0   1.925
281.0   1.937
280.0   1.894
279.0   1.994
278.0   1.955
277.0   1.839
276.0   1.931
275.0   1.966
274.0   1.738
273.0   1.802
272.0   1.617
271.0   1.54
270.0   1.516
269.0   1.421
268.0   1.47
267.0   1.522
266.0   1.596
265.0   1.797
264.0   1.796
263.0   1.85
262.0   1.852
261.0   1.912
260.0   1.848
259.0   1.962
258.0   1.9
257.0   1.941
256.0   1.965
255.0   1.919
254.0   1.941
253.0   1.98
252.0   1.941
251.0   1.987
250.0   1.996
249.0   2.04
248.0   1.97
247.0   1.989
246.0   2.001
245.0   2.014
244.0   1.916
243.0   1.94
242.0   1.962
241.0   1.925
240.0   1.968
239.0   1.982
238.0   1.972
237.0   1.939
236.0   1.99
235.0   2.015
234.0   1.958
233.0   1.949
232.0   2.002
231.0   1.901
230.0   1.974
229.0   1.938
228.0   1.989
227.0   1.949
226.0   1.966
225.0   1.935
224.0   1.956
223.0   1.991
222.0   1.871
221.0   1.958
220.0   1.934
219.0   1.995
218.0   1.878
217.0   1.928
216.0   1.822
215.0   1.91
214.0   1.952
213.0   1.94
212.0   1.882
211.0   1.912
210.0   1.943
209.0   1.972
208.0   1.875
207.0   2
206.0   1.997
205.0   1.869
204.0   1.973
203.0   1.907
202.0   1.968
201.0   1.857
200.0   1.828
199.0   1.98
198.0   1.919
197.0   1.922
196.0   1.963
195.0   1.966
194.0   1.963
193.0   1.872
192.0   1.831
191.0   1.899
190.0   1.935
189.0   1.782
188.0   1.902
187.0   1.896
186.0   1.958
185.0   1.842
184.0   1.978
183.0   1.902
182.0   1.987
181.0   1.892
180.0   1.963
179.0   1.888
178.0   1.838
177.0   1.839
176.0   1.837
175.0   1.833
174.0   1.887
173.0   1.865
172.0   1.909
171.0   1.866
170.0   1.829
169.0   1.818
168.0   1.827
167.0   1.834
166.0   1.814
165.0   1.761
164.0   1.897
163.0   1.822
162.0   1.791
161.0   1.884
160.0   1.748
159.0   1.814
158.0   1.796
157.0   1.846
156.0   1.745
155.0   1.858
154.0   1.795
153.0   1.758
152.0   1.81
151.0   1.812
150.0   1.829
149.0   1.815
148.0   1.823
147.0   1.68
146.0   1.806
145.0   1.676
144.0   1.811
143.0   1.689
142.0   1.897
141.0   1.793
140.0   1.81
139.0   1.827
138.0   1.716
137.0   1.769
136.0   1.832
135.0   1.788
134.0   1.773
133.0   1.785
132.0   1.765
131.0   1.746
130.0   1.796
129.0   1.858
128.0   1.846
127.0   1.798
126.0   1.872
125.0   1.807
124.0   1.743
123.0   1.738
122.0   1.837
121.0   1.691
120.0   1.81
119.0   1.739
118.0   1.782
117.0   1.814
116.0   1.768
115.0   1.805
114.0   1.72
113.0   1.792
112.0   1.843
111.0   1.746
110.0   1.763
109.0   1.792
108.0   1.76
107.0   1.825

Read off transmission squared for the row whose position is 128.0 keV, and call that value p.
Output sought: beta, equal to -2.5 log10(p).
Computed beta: -1.33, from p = 3.4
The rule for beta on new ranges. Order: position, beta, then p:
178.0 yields -1.32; 3.4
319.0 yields -1.76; 5.1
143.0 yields -1.14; 2.9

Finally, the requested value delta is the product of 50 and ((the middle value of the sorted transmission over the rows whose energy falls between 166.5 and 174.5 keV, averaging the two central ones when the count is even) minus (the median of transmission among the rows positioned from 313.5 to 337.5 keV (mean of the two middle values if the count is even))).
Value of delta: -11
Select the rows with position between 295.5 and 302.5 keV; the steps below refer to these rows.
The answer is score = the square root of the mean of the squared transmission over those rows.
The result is 2.26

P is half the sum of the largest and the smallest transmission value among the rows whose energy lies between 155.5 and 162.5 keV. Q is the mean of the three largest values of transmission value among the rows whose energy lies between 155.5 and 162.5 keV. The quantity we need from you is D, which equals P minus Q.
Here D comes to -0.03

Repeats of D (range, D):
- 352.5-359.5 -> -0.02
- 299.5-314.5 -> -0.12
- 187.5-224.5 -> -0.11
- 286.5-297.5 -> -0.14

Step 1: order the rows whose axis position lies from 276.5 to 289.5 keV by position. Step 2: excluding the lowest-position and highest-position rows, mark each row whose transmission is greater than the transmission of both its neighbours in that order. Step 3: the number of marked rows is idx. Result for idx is 4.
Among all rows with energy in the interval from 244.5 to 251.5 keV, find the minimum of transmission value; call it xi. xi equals 1.97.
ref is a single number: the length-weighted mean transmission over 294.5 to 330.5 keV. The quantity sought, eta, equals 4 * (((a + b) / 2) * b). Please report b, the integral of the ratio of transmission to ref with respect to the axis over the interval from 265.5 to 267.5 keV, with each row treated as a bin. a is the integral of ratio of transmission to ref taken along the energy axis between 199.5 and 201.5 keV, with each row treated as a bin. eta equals 8.3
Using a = 1.63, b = 1.4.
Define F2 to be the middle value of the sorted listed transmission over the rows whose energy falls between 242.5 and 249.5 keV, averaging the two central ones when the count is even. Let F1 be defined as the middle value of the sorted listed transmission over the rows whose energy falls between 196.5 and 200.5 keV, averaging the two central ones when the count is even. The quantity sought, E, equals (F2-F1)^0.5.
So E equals 0.26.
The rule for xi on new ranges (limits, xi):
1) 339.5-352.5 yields 1.787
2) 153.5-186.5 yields 1.745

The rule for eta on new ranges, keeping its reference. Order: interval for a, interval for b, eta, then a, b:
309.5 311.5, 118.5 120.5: 11.8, 2.17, 1.6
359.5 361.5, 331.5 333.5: 11.8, 1.62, 1.8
